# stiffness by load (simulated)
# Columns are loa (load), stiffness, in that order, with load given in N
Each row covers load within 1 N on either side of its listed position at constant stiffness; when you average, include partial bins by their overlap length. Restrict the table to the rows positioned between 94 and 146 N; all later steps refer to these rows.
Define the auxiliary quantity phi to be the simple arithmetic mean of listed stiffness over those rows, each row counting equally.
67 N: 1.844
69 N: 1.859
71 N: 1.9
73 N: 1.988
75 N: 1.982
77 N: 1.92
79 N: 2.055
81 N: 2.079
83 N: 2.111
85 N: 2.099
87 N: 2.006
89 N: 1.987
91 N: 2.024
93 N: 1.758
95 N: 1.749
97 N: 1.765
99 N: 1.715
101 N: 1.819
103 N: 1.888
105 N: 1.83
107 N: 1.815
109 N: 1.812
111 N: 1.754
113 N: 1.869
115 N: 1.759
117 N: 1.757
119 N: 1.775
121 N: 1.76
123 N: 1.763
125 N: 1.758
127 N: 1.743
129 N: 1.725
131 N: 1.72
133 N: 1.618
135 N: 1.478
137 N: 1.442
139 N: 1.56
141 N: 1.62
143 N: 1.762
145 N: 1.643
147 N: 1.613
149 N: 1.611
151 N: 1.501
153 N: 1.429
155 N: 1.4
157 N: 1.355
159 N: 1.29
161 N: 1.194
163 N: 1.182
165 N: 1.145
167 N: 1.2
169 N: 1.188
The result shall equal 1.73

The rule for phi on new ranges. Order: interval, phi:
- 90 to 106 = 1.82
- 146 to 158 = 1.48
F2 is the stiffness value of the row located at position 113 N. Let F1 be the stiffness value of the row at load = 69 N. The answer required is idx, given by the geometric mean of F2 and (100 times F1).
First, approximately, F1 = 1.859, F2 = 1.869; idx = 18.6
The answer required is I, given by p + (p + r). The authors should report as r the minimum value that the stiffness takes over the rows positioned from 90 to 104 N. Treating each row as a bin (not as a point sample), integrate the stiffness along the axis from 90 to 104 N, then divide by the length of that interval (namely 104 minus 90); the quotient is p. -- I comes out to 5.35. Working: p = 1.82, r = 1.715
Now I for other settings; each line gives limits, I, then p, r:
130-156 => 4.54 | 1.57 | 1.4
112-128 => 5.29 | 1.77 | 1.743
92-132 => 5.27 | 1.78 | 1.715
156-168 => 3.60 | 1.23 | 1.145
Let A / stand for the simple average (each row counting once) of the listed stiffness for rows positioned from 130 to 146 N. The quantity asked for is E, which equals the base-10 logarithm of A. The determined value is 0.21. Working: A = 1.6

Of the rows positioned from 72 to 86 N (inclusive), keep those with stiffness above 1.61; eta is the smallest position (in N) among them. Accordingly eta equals 73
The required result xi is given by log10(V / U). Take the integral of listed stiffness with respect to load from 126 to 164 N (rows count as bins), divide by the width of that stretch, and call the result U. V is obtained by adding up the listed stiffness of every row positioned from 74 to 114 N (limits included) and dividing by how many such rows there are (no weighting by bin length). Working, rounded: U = 1.52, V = 1.90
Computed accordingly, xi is 0.10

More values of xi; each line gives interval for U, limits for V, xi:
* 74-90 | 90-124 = -0.05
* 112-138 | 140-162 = -0.06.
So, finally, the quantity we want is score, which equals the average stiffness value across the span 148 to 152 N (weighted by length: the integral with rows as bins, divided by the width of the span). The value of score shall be 1.56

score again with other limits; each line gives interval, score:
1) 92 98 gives 1.76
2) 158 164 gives 1.22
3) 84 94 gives 1.97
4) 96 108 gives 1.81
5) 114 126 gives 1.76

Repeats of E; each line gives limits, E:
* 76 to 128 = 0.27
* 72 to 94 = 0.30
